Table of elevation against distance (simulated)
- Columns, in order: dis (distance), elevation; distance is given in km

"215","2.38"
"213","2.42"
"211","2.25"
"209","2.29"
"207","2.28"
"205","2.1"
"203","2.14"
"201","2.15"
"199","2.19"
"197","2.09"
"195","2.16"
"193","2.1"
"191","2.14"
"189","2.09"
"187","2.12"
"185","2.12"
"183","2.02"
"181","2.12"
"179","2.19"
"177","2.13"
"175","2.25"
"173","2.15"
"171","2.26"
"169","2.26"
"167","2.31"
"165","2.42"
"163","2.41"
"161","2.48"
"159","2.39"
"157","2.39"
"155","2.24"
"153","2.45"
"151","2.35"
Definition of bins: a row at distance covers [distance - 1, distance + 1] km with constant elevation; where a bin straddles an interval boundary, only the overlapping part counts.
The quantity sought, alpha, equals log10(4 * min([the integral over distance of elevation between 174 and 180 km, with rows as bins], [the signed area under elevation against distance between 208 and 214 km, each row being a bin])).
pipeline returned 1.72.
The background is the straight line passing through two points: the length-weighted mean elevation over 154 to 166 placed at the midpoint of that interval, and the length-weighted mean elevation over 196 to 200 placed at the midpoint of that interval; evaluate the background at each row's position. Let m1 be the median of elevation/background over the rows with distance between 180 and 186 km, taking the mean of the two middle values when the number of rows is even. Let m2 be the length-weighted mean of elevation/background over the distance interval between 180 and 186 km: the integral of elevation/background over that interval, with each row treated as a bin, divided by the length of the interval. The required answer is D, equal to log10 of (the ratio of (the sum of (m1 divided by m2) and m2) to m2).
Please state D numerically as 0.319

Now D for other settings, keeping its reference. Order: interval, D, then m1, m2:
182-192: 0.314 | 0.95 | 0.95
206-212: 0.280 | 1.10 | 1.10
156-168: 0.298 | 1.01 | 1.01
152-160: 0.309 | 1.00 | 0.98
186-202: 0.303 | 0.98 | 0.98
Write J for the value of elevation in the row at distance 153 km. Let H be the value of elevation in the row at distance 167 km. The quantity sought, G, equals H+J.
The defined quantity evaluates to 4.76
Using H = 2.31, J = 2.45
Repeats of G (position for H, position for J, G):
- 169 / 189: 4.35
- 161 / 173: 4.63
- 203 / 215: 4.52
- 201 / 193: 4.25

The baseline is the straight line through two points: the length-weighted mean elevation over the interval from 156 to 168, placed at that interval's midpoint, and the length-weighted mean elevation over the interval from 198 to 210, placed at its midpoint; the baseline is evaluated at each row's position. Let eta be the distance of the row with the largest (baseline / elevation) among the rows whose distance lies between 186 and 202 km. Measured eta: 189 km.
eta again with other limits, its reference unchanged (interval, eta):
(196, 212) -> 197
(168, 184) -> 183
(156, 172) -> 169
